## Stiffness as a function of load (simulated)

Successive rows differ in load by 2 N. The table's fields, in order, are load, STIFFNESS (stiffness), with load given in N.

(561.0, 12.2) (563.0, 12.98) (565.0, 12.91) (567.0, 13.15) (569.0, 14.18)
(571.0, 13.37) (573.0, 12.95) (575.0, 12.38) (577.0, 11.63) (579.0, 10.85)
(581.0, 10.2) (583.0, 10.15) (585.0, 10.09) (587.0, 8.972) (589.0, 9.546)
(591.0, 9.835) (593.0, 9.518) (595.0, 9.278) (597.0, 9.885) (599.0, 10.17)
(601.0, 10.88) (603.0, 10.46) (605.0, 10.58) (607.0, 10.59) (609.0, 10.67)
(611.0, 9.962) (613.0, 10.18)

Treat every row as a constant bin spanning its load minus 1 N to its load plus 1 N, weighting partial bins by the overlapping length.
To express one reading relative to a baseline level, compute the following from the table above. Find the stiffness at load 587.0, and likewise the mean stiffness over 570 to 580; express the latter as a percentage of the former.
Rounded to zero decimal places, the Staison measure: 136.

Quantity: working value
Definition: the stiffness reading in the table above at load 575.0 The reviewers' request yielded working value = 12.38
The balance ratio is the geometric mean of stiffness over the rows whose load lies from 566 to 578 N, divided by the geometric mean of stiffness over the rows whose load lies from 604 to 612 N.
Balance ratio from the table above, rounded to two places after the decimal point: 1.24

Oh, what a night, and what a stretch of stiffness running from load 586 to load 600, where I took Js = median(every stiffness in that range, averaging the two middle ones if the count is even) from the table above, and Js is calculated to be 9.5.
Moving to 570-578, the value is 12.7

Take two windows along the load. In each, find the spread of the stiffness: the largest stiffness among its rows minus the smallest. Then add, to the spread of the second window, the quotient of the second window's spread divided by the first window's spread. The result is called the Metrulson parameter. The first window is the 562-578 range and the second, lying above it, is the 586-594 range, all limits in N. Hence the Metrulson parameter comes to 1.20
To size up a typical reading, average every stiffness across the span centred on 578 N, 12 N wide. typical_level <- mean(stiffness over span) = 11.4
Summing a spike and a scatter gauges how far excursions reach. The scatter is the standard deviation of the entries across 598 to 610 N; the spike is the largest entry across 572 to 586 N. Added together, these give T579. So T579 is 13.2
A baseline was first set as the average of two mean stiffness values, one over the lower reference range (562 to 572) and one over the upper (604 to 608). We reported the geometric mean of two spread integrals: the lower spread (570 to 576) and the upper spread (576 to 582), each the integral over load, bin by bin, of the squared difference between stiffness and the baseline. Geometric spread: 7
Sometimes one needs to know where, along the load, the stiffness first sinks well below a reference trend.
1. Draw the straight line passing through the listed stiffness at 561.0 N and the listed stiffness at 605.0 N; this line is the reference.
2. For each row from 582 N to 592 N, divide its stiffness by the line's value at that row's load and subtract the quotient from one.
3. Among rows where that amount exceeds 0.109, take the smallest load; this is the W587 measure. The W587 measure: 587.0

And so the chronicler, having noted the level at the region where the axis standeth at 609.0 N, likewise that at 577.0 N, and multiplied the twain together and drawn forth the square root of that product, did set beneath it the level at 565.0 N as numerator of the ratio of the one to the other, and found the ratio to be 1.16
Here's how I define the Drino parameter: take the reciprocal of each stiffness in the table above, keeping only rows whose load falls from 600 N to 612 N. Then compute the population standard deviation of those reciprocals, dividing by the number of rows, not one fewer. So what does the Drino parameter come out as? 0.0026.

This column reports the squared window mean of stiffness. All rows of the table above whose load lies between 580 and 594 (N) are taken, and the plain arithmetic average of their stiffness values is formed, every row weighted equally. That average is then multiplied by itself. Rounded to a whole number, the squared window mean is 95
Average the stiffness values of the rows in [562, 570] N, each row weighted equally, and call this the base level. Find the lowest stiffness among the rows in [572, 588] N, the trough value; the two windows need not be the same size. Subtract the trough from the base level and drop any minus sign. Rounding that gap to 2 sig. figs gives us 4.3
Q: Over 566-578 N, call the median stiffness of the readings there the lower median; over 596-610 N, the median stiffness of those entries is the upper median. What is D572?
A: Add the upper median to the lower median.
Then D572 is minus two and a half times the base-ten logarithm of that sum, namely -3.43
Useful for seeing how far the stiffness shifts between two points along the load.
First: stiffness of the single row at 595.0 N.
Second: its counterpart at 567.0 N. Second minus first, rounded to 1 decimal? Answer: 3.9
